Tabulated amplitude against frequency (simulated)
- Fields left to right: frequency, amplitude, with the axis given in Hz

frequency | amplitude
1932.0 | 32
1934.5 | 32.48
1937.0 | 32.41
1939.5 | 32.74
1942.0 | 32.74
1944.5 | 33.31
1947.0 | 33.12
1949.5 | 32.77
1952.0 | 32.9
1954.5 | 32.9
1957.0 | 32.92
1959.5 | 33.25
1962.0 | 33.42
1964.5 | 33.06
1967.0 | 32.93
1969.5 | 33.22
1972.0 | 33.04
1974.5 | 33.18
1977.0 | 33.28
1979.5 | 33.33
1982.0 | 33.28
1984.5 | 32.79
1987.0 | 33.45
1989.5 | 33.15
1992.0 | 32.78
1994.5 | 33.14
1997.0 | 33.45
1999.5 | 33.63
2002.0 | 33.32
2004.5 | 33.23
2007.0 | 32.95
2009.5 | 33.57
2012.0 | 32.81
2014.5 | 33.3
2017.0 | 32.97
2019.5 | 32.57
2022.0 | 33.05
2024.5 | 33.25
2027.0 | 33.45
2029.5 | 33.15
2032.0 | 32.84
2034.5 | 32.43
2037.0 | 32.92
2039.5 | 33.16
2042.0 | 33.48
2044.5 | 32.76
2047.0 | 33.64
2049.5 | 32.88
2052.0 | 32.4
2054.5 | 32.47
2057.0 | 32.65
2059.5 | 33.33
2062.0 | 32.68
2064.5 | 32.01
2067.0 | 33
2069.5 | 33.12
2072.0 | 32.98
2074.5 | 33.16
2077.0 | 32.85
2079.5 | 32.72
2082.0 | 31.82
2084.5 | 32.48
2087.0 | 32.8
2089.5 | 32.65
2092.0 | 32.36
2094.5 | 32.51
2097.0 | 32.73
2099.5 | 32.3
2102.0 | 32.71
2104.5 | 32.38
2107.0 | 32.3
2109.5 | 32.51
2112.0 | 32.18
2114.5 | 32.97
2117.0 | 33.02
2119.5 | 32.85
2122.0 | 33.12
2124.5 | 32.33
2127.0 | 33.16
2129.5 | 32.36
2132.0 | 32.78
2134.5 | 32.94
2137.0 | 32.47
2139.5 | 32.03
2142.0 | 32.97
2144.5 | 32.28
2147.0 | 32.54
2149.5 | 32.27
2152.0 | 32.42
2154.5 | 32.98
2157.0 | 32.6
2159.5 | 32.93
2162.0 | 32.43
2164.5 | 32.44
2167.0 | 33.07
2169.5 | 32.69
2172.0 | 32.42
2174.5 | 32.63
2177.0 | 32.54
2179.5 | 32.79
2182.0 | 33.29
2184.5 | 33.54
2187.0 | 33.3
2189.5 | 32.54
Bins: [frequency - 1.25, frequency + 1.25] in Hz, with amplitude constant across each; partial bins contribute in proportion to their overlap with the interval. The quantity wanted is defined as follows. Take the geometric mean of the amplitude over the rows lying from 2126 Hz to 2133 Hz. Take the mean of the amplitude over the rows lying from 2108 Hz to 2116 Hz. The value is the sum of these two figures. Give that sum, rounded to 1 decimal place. 65.3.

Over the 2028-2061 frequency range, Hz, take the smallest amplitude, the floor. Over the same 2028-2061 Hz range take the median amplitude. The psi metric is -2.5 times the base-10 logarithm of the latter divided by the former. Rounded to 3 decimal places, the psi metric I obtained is -0.016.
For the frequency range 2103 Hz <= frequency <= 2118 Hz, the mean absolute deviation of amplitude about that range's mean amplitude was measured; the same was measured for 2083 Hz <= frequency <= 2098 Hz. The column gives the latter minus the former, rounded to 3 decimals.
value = -0.152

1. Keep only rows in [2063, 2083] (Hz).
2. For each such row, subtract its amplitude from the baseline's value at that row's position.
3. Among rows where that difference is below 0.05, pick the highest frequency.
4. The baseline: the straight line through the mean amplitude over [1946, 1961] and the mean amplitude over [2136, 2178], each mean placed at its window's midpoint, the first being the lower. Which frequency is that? 2079.5 Hz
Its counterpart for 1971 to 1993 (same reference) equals 1989.5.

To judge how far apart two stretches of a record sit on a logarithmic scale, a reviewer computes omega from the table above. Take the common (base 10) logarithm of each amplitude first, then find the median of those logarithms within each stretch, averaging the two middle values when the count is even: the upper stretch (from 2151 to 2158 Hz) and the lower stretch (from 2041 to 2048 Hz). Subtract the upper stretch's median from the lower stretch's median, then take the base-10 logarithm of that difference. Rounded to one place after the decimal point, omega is -1.9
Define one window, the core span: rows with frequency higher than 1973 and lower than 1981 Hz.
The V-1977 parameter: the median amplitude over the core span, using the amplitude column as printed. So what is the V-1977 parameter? 33.3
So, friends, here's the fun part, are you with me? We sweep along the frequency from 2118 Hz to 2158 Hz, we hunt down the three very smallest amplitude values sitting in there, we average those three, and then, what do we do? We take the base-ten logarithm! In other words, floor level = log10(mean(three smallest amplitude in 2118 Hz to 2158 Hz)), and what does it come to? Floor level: 1.508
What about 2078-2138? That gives 1.507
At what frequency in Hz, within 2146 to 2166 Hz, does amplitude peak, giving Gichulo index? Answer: 2154.5 Hz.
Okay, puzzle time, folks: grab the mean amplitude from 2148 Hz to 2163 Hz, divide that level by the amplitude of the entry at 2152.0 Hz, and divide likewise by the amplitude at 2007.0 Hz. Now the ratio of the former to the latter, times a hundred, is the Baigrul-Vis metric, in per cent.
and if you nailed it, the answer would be 102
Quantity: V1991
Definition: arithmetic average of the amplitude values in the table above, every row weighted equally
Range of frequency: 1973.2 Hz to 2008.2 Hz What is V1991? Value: 33.2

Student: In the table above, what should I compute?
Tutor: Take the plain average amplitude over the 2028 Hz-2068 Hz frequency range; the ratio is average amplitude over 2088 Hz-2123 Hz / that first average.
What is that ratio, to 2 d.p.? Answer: 0.99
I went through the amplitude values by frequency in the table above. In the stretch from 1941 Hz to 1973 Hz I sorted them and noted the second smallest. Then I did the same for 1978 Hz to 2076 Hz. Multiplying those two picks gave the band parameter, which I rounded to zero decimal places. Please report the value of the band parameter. 1062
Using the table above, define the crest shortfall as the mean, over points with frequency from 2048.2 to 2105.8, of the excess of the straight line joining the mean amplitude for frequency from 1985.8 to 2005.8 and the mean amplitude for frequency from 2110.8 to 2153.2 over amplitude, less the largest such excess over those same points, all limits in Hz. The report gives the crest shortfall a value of -0.81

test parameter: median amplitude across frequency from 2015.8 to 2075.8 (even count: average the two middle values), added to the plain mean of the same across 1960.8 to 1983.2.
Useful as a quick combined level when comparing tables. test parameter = 66.2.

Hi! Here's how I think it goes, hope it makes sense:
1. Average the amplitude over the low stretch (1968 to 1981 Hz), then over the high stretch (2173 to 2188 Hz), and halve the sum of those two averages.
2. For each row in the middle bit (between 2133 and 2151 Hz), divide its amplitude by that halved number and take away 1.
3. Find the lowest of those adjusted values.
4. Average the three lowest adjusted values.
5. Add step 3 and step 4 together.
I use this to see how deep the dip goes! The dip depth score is -0.060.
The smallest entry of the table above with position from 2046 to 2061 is 32.4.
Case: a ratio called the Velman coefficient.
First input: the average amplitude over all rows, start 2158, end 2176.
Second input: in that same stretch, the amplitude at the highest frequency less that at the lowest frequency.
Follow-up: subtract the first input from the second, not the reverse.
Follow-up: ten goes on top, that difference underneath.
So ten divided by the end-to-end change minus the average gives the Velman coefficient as -0.303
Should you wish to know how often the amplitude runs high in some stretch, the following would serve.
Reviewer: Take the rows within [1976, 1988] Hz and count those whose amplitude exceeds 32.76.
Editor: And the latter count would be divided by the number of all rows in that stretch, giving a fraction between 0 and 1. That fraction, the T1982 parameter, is 1.0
